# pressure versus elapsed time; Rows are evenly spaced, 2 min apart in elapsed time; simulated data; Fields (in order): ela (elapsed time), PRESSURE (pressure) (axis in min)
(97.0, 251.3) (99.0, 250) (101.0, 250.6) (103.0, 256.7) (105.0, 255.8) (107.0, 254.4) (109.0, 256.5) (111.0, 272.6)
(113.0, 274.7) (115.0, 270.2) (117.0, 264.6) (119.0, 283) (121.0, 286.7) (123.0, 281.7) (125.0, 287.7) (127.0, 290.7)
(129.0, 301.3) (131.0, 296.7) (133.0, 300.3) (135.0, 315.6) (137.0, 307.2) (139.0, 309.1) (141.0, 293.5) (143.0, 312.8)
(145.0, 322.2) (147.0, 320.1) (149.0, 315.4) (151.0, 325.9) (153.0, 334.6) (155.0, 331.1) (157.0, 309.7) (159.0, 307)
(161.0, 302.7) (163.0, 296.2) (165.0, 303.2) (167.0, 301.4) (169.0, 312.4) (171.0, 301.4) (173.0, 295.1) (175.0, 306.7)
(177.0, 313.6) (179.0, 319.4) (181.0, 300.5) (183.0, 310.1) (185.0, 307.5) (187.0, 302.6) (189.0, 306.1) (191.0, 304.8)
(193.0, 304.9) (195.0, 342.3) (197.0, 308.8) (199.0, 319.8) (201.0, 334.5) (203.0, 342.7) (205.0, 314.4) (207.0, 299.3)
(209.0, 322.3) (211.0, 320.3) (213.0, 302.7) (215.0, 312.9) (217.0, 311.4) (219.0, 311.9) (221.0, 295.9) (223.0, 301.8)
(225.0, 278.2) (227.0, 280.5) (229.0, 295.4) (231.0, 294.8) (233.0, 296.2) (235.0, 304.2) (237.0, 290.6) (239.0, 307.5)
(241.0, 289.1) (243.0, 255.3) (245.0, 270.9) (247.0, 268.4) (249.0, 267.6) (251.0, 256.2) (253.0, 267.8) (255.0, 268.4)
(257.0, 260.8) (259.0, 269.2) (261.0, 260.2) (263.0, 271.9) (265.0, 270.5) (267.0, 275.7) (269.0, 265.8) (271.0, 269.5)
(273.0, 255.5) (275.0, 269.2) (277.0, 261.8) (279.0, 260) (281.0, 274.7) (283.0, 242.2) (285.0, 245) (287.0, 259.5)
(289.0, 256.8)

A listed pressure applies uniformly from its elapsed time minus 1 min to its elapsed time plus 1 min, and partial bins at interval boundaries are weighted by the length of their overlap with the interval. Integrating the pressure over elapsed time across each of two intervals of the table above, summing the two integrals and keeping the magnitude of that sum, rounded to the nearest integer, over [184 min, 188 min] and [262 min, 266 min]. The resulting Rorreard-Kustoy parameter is 2305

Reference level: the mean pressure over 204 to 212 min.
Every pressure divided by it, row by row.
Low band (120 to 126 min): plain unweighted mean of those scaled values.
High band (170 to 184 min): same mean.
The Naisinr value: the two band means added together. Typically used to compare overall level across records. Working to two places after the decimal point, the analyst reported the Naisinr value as 1.89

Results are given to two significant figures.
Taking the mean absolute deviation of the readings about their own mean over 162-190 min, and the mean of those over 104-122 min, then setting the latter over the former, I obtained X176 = 50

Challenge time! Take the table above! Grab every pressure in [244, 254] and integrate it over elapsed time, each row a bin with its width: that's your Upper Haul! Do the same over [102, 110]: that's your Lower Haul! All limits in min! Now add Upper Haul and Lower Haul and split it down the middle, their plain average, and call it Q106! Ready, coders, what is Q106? 2354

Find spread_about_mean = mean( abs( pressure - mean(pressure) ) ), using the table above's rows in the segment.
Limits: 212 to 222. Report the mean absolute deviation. 6.1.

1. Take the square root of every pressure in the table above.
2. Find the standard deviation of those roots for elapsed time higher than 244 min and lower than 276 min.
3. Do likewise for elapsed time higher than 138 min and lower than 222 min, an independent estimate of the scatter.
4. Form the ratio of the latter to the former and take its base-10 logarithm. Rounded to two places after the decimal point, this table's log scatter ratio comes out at 0.30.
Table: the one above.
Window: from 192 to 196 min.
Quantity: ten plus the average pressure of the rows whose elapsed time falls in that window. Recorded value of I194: 334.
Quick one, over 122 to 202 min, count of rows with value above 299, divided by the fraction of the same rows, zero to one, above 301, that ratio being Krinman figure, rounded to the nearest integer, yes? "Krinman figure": 43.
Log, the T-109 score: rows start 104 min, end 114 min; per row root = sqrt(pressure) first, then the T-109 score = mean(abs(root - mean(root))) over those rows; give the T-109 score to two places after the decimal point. 0.27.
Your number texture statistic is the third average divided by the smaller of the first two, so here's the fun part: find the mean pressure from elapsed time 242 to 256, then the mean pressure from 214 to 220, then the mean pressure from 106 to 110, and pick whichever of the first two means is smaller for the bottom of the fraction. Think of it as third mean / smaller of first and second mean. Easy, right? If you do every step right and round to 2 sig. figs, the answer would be 0.96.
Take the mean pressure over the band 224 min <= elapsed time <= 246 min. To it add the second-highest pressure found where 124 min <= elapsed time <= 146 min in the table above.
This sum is 603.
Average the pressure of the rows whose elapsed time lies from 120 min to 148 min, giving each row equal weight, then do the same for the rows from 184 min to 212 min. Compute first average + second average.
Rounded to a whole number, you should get 618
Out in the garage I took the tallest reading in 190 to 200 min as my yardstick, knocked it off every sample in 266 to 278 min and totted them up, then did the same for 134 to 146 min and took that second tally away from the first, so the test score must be -263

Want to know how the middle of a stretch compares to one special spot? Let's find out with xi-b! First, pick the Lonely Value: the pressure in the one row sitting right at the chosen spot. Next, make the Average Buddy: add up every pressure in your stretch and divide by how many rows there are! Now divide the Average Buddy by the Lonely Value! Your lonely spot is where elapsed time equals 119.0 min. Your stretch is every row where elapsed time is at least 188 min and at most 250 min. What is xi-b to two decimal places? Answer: 1.07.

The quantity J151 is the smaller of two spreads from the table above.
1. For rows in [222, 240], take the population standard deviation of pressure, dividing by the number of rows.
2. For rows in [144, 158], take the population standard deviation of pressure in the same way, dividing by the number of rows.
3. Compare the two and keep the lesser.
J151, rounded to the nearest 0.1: 8.0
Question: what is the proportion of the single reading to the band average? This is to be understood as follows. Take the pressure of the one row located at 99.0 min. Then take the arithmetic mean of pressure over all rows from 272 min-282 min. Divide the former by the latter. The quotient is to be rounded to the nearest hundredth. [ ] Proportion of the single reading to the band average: 0.95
